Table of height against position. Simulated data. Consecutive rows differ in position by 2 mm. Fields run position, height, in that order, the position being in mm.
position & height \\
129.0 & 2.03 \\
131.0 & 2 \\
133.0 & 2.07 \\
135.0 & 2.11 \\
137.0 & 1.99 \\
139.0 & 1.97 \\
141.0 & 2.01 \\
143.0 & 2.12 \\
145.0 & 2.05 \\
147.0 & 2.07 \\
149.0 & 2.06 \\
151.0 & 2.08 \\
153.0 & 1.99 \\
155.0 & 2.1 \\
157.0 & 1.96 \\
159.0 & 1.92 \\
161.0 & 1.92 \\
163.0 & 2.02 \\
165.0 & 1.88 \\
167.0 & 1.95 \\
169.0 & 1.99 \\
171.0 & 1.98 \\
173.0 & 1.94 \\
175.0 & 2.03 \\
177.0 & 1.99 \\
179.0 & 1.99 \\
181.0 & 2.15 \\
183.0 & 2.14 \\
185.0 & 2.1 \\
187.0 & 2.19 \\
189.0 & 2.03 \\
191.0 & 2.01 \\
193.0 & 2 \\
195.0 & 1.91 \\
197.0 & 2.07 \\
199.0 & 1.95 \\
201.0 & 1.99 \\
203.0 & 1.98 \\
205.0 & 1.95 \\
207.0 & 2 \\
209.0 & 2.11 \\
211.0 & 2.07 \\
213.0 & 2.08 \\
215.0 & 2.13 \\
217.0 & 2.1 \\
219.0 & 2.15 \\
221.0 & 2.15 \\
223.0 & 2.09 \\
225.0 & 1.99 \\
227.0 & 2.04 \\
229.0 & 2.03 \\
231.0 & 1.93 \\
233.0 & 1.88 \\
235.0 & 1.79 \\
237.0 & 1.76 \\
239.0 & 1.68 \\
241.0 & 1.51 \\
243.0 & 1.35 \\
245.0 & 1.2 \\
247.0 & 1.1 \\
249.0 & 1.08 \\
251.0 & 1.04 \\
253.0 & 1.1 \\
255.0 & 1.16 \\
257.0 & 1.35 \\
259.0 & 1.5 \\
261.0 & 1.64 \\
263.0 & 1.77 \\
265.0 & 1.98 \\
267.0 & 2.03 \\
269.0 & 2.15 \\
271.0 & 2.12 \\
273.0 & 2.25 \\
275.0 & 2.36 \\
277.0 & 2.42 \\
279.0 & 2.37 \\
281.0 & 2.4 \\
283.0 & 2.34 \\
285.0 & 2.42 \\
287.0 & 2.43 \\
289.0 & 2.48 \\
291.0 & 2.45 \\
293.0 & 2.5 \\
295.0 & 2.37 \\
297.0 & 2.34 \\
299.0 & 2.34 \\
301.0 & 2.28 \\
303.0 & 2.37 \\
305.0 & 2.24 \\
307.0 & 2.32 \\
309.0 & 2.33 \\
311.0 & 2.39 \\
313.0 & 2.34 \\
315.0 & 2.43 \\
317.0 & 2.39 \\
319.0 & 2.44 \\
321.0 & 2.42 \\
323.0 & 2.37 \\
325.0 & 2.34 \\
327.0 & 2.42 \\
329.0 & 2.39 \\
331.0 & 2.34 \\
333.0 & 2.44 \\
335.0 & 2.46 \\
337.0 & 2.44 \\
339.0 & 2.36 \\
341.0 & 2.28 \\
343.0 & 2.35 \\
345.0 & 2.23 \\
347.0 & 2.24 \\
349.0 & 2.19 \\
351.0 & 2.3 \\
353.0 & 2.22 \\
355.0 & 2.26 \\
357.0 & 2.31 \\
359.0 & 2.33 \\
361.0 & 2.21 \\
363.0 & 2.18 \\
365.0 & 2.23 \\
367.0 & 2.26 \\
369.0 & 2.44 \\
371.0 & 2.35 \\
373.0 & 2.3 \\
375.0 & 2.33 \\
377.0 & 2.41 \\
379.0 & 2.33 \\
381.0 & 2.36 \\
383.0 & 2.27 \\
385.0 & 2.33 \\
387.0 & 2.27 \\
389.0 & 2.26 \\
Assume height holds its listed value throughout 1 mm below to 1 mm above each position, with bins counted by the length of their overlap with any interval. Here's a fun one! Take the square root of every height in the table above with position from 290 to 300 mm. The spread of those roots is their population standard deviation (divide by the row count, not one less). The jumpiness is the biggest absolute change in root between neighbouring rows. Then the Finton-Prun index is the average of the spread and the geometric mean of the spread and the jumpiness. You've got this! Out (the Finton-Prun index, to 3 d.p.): 0.025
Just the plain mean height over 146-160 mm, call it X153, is 2.0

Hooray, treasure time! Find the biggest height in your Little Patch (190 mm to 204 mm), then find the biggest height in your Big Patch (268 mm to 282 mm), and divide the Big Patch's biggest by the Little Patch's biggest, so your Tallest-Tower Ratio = 1.17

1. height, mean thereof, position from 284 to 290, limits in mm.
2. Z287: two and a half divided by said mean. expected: 1.02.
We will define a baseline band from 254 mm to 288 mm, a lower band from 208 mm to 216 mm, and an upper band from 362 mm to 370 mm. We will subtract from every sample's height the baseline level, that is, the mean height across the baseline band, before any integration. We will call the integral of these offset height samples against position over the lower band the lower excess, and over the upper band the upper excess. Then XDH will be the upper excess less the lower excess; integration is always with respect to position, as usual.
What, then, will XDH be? 1.4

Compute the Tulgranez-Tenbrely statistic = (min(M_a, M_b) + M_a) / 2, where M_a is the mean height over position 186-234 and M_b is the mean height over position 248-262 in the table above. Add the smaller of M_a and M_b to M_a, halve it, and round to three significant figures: 1.65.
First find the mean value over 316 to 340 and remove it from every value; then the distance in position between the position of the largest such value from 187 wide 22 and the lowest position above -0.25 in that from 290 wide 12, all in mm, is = 98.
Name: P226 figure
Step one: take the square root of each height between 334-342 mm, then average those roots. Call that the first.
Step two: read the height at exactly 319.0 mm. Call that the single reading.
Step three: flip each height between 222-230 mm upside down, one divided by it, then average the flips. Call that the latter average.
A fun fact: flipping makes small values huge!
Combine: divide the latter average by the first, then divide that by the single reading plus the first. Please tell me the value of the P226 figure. 0.0798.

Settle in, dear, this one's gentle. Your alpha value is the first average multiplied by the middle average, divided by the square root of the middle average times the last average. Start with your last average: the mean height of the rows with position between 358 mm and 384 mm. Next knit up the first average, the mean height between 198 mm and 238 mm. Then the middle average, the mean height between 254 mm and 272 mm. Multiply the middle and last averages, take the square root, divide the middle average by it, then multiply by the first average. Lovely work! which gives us 1.75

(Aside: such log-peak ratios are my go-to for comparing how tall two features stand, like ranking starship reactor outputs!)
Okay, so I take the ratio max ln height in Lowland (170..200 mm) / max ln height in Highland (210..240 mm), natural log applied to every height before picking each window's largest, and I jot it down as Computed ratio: 1.02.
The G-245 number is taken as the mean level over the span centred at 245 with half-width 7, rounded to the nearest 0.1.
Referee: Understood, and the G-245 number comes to 1.3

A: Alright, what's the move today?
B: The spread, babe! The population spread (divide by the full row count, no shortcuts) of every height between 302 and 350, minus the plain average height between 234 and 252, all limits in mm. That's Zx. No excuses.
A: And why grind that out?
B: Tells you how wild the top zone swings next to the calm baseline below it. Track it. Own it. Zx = -1.32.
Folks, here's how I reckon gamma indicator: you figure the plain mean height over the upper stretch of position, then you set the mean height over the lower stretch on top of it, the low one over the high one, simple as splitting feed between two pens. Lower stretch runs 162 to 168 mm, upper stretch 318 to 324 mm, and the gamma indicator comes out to 0.81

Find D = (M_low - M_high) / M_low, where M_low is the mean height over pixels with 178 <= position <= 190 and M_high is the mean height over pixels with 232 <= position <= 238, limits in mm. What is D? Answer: 0.14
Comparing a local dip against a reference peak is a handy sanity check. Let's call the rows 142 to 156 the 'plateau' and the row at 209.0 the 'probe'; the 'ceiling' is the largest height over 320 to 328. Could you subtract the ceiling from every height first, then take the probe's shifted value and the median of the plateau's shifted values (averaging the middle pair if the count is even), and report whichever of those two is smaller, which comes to -0.35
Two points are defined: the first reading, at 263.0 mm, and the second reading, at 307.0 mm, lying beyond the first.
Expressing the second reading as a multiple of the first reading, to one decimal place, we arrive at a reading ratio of 1.3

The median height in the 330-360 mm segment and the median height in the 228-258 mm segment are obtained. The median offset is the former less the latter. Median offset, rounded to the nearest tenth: 1.0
